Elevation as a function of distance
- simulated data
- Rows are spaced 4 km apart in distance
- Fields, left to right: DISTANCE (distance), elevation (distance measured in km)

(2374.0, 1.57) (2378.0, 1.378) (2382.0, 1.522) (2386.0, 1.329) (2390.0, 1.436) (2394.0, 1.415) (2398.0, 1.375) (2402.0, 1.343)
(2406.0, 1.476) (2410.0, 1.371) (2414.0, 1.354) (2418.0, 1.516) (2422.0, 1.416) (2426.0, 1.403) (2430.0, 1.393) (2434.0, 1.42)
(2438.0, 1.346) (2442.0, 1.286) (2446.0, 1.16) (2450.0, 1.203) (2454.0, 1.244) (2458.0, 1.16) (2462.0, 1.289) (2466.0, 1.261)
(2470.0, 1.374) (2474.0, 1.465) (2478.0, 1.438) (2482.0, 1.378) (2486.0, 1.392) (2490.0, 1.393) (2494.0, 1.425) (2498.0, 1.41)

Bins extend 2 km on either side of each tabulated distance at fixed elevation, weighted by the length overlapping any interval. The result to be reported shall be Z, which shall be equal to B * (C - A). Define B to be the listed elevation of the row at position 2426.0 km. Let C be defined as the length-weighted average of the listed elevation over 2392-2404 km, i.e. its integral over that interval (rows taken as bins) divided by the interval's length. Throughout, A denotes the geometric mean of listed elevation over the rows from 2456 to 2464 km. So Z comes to 0.22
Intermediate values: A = 1.22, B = 1.403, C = 1.38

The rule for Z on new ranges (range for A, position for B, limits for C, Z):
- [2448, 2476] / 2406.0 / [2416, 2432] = 0.22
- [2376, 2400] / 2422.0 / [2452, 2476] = -0.15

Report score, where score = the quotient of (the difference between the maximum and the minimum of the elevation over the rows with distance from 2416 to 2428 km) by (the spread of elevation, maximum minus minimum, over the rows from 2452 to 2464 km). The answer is 0.9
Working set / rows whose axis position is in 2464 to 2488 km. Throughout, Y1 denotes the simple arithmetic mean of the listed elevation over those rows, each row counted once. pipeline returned 1.38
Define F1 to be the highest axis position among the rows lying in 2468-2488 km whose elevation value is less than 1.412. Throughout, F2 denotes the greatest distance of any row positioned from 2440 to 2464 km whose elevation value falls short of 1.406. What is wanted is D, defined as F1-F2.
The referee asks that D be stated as 24 km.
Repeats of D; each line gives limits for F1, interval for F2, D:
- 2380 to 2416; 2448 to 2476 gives -56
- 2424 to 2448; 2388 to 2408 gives 44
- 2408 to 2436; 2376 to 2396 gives 44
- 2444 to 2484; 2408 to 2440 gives 44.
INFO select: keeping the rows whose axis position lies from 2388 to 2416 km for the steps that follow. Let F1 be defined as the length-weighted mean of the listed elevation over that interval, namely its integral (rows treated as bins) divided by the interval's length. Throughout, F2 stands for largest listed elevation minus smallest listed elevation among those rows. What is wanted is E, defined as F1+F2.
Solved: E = 1.53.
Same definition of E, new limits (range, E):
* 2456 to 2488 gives 1.65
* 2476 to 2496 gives 1.47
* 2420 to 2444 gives 1.51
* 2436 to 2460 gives 1.42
